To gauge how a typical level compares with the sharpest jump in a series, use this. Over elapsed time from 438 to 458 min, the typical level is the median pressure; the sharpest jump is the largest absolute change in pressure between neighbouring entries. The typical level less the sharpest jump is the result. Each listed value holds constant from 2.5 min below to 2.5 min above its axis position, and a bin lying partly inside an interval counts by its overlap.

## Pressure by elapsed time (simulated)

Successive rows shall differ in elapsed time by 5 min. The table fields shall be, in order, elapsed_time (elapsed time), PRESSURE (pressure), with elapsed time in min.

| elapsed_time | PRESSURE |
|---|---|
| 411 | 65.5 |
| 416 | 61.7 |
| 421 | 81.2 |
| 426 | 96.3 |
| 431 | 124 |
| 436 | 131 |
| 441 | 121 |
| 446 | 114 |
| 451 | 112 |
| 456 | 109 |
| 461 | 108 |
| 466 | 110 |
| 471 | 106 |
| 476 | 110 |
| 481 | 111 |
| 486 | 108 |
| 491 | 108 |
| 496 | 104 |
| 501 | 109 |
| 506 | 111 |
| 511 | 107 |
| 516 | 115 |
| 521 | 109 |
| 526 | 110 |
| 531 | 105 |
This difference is 106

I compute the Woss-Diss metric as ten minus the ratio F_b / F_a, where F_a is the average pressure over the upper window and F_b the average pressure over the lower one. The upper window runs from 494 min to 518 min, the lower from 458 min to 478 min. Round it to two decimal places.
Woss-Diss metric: 9.01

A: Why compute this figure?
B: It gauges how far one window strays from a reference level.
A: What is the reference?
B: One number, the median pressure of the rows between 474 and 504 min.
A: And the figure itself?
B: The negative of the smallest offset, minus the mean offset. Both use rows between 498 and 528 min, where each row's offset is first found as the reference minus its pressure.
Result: 8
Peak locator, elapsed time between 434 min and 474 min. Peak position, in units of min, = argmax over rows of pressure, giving 436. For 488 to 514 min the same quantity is 506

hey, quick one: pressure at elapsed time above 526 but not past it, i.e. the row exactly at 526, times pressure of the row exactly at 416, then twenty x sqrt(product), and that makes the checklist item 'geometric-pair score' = 1648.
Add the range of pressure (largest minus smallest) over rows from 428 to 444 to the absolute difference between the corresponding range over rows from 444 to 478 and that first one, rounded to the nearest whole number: 12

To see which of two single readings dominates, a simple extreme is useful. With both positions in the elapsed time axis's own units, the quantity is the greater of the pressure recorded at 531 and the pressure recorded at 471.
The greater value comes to 106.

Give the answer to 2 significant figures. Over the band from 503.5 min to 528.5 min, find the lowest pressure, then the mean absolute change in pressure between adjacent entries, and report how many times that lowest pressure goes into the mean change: 0.044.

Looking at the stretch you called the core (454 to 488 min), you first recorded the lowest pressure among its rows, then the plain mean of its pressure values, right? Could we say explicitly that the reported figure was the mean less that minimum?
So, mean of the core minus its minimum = 2.9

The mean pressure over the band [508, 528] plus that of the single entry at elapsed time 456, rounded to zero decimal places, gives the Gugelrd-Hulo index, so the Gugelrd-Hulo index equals 219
